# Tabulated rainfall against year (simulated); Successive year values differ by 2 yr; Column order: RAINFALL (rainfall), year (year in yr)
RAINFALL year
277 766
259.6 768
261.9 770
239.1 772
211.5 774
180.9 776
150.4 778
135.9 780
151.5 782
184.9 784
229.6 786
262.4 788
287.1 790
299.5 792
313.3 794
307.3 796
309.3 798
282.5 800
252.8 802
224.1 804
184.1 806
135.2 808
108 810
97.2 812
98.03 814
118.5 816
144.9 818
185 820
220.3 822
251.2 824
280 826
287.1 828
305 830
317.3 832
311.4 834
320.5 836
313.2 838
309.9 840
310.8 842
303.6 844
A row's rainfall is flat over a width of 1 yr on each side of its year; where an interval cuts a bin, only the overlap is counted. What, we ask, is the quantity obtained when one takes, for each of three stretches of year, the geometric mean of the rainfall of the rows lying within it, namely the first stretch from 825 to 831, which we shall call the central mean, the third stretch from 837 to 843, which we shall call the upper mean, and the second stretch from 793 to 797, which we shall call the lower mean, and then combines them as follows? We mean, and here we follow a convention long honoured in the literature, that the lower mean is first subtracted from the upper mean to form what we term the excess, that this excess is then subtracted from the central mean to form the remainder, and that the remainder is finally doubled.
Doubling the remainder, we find 579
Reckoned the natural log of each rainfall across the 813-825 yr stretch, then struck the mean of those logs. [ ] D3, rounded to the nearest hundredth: 5.08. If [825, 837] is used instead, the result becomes 5.71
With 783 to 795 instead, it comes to 5.56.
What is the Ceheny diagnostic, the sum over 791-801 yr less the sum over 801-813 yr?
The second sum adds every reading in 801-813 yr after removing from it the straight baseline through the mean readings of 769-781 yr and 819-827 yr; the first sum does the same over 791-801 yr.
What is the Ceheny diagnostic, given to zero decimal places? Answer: 775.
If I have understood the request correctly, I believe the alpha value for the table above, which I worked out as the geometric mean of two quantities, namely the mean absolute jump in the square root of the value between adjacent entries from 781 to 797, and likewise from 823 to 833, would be 0.62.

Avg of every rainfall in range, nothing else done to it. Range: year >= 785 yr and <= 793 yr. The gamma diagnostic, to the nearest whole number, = 270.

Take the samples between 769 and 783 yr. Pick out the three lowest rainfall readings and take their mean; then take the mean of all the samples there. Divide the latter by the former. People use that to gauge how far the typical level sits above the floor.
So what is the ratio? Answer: 1.3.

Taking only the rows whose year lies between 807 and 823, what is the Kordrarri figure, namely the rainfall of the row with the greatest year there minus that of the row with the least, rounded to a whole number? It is 85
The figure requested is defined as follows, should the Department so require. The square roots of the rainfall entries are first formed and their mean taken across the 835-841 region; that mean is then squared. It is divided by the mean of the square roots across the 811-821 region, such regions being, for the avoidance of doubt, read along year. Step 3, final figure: 28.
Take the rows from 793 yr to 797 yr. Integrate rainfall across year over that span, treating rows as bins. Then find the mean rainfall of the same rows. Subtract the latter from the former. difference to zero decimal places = 931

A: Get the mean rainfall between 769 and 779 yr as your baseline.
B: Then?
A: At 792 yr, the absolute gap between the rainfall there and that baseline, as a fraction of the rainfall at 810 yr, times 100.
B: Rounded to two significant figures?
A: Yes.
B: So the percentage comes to 84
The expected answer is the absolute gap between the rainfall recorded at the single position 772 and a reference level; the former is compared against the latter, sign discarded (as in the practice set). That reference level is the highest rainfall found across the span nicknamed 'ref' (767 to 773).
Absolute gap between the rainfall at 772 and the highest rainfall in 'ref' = 23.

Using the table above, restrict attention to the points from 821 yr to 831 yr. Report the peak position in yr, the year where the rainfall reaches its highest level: 830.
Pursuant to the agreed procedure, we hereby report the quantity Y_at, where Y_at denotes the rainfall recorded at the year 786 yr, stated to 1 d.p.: 229.6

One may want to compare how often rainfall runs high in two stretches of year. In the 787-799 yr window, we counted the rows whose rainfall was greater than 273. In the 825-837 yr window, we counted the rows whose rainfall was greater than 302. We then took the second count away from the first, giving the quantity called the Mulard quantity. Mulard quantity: 1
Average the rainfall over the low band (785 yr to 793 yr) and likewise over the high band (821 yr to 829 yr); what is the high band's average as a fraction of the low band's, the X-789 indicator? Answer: 1.0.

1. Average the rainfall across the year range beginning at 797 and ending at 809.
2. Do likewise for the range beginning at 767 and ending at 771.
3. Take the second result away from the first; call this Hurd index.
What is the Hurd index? -29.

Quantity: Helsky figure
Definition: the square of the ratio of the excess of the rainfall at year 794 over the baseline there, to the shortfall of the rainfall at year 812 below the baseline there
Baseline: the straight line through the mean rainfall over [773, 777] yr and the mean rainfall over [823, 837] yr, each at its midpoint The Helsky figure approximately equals 0.25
